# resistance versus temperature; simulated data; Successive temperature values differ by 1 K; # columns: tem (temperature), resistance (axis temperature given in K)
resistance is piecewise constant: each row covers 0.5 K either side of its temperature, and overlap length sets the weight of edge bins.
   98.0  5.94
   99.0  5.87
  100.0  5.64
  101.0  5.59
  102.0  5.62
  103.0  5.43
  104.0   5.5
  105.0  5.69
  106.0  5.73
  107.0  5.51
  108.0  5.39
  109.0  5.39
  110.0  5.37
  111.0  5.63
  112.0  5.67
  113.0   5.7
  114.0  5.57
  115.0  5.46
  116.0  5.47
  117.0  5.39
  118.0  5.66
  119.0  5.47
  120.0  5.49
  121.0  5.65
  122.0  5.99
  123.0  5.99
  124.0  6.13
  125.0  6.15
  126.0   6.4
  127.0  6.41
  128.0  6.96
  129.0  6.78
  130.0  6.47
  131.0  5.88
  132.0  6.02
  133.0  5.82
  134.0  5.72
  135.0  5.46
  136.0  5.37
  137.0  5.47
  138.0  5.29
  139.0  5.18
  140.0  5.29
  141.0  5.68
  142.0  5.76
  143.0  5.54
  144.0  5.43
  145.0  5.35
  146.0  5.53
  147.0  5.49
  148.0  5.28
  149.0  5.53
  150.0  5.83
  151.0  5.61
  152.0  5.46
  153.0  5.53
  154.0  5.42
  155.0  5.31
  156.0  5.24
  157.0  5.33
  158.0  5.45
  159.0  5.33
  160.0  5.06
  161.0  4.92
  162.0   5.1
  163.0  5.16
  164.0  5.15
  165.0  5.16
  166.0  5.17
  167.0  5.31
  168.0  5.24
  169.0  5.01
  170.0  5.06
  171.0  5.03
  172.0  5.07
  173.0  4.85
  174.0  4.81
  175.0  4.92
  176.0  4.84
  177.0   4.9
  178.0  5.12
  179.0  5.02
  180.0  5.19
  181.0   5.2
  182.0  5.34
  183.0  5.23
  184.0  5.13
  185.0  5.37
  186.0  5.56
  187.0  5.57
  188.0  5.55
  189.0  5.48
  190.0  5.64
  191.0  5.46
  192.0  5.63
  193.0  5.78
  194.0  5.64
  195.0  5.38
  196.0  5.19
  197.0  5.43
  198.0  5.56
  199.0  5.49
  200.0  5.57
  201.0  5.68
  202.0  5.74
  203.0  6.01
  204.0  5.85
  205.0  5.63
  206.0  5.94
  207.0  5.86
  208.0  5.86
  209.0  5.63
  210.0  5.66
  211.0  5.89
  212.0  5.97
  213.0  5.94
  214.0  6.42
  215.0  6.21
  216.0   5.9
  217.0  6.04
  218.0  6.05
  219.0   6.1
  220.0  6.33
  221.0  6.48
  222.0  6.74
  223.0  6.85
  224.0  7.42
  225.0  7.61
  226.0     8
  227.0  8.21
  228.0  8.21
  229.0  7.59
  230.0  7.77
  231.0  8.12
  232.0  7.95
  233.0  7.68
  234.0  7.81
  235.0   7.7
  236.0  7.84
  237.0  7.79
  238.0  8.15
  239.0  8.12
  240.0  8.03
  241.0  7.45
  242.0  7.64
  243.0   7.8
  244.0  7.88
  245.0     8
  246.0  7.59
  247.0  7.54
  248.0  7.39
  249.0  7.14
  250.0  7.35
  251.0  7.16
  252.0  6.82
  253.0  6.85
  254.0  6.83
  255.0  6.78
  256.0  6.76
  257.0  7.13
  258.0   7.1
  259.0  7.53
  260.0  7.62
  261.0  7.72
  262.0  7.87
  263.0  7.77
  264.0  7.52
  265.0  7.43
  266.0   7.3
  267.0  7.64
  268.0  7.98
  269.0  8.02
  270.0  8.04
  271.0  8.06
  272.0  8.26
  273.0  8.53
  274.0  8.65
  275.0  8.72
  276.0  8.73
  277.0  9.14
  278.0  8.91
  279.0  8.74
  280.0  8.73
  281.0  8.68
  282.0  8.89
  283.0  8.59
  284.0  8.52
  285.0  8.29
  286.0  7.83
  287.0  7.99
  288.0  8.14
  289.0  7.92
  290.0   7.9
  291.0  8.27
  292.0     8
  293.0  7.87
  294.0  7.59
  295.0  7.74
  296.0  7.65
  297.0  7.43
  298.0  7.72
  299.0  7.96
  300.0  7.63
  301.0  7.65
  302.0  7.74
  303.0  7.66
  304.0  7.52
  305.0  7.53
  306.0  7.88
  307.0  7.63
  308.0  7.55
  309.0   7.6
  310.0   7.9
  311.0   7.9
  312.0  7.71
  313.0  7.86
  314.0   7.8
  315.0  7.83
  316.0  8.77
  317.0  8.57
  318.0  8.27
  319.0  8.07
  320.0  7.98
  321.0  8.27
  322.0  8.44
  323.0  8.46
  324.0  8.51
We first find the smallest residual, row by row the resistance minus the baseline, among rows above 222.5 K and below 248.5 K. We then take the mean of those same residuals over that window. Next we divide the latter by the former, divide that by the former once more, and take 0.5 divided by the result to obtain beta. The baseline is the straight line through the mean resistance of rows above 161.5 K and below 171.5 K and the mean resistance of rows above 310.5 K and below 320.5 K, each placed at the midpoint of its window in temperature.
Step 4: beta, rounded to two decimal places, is 0.14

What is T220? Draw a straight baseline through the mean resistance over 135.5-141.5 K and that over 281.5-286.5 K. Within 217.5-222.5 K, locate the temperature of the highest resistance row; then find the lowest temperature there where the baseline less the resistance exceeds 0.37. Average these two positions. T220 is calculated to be 220 K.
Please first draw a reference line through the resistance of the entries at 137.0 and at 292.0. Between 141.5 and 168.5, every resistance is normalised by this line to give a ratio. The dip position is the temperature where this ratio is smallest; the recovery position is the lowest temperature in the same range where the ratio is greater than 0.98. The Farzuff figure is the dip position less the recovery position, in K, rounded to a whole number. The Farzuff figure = 19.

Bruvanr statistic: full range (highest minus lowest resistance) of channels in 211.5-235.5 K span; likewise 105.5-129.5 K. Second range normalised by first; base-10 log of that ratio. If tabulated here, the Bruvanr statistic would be -0.16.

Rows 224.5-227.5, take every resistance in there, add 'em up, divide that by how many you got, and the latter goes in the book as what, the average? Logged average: 7.94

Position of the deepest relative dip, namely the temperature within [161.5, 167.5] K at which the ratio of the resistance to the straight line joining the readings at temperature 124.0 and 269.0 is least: 162.0 K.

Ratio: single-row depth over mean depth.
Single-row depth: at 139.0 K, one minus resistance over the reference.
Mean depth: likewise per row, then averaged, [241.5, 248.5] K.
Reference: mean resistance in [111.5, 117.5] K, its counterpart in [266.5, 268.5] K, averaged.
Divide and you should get -1.5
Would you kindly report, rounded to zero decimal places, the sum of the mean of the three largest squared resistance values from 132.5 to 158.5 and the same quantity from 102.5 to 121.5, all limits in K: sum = 66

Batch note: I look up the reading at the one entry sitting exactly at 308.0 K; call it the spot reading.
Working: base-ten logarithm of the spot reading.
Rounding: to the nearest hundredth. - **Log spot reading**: 0.88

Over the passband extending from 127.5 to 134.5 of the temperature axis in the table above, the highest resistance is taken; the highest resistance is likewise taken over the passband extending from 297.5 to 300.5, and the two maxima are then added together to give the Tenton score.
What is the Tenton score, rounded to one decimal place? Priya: 14.9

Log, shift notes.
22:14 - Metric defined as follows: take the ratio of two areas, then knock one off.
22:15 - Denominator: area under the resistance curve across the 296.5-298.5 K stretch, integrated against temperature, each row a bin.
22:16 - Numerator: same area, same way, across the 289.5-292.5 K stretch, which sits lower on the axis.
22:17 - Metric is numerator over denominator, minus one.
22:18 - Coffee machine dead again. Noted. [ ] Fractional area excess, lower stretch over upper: 0.60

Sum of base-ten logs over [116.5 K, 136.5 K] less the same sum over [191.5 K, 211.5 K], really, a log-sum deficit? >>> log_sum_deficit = 0.4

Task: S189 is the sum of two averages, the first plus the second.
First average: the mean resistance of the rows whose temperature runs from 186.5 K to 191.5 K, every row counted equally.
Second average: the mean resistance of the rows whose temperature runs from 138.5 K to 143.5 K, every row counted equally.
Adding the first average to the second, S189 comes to 11.03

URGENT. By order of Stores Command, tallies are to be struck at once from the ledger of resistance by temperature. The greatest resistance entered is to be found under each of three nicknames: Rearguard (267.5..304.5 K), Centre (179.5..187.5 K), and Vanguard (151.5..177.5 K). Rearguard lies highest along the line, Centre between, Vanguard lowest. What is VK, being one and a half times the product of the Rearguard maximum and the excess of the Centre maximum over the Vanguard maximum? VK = 1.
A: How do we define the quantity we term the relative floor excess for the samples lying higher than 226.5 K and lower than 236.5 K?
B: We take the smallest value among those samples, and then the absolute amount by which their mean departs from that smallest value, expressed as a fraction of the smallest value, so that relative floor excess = 0.039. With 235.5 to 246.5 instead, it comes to 0.053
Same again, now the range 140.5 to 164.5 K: 0.097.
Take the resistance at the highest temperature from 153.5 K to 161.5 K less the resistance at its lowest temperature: -0.5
